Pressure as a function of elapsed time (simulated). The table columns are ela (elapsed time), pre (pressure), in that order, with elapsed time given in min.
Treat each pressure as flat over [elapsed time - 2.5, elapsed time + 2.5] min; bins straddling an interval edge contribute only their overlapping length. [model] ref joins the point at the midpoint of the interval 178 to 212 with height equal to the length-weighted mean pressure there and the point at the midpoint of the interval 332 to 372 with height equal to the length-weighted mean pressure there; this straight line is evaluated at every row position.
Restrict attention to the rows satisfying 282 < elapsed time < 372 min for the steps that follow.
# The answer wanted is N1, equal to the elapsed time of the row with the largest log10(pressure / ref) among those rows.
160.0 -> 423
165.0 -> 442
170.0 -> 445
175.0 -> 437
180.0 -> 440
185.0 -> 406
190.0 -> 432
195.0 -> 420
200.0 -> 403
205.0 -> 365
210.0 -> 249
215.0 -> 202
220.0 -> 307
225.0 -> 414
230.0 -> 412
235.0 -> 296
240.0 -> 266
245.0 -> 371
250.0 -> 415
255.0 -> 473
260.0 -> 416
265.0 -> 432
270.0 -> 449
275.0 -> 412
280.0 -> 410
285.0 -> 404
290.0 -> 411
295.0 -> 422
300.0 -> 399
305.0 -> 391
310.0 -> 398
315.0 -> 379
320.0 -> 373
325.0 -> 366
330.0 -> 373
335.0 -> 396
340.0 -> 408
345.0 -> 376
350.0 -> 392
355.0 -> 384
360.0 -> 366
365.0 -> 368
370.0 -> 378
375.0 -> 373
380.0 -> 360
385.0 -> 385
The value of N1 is 295.0 min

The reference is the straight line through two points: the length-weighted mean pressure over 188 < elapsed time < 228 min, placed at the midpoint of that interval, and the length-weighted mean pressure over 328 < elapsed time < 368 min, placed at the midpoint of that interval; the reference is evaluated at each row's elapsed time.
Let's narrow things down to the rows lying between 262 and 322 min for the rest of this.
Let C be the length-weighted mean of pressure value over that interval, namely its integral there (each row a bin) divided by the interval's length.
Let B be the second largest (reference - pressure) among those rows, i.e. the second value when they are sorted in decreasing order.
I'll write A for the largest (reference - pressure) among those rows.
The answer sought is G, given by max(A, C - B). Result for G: 411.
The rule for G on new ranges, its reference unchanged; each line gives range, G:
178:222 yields 258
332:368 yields 365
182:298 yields 282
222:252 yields 301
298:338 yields 379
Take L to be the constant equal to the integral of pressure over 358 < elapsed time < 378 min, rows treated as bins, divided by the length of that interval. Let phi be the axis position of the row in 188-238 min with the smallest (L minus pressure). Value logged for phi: 190.0 min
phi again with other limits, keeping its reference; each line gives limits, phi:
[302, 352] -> 340.0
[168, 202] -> 170.0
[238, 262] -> 255.0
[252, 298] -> 255.0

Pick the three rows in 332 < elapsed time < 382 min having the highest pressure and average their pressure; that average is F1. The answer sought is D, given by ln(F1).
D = 5.99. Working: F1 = 399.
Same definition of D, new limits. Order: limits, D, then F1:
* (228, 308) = 6.11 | 451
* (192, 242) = 6.03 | 415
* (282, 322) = 6.02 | 412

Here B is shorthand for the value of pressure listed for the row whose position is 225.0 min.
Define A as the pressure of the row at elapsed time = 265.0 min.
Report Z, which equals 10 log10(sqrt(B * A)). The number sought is 26.3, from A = 432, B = 414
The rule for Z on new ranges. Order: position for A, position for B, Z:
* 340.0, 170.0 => 26.3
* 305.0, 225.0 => 26.0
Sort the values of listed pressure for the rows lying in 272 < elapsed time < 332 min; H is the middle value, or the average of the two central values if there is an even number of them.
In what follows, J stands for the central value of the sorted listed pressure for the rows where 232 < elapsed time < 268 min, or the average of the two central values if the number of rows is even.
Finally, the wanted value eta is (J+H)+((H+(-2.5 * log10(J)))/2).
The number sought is 1009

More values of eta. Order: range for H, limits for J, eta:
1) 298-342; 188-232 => 986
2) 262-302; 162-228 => 1028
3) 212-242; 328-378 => 826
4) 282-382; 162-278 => 983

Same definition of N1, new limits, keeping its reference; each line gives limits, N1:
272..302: 295.0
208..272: 255.0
